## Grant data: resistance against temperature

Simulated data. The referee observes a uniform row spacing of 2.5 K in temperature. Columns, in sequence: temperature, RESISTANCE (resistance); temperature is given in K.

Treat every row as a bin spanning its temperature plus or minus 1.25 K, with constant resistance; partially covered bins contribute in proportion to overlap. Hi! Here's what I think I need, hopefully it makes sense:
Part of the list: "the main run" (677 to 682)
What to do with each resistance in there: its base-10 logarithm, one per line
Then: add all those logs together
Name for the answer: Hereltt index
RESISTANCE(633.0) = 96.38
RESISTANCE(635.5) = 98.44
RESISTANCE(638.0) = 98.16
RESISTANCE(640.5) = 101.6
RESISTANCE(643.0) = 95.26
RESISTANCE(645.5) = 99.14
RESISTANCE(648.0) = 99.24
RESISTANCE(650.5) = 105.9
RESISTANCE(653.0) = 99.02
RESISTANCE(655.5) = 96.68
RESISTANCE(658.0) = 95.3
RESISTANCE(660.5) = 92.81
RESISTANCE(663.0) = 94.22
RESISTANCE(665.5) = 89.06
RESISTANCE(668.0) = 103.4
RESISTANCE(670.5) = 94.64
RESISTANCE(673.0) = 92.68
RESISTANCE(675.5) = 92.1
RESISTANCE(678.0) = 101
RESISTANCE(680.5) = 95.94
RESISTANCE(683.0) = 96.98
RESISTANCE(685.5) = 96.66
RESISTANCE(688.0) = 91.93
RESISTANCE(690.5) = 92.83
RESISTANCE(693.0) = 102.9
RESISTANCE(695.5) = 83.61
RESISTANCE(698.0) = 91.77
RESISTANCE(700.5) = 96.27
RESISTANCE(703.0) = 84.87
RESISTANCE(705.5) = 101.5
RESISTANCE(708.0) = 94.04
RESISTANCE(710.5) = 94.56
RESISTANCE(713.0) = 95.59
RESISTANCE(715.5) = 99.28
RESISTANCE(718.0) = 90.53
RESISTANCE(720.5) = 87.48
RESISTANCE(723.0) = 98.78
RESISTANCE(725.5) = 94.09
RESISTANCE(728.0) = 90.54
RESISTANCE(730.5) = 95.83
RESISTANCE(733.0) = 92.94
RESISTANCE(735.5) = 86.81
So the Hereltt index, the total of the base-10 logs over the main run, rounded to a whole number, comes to 4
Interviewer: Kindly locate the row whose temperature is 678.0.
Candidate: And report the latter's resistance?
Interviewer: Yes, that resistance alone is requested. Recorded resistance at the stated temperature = 101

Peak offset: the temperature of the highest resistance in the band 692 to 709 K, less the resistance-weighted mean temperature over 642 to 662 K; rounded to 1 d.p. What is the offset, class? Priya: 41.3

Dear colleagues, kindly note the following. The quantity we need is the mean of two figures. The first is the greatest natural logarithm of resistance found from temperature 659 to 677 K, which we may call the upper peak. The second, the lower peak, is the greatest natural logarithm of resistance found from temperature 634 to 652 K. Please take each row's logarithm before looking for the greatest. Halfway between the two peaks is 4.65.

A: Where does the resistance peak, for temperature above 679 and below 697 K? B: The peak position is 693.0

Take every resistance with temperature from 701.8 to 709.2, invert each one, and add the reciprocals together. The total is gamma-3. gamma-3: 0.0323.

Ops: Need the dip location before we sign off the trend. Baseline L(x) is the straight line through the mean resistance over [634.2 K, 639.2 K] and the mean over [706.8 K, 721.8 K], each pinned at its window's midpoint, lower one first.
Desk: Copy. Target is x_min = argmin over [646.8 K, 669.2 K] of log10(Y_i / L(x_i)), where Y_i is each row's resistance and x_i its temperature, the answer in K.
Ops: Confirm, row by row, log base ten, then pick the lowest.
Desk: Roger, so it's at 665.5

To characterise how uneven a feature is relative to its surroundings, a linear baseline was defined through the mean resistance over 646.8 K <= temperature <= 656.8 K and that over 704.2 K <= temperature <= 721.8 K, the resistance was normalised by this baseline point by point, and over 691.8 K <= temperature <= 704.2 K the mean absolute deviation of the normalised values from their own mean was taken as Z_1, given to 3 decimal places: 0.063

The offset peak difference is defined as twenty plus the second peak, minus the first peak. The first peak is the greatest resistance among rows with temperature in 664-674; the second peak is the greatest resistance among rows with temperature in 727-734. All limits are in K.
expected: 12.4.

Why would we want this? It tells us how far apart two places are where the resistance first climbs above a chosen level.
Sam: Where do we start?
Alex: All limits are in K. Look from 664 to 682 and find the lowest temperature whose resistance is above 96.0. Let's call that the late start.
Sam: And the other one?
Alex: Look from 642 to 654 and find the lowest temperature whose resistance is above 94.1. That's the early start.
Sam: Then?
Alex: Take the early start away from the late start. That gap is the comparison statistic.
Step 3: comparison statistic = 25.0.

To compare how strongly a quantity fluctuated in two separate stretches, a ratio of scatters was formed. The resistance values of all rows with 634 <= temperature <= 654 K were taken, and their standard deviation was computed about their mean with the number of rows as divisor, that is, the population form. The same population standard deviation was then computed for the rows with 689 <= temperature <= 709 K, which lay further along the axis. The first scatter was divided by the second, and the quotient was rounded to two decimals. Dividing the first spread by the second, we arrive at 0.45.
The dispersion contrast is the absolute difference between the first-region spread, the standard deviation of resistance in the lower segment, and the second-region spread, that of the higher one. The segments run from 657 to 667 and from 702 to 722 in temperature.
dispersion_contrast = 2.9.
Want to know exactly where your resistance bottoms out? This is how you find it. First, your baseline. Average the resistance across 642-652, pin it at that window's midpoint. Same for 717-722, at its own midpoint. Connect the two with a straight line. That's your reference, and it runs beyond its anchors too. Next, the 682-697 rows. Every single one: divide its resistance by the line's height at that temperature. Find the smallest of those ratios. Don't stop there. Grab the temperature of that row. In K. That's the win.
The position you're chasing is 695.5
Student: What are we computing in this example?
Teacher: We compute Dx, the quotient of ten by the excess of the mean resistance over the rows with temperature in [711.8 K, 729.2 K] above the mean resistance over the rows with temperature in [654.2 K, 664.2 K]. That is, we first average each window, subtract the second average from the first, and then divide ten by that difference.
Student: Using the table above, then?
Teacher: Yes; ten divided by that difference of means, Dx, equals -10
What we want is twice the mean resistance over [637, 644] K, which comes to 197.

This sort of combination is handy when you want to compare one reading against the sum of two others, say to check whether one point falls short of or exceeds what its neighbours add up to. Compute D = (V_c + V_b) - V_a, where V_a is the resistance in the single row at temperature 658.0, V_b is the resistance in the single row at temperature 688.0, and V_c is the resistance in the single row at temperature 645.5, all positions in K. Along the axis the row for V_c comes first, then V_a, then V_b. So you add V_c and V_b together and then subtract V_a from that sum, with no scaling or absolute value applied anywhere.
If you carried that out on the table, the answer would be 96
